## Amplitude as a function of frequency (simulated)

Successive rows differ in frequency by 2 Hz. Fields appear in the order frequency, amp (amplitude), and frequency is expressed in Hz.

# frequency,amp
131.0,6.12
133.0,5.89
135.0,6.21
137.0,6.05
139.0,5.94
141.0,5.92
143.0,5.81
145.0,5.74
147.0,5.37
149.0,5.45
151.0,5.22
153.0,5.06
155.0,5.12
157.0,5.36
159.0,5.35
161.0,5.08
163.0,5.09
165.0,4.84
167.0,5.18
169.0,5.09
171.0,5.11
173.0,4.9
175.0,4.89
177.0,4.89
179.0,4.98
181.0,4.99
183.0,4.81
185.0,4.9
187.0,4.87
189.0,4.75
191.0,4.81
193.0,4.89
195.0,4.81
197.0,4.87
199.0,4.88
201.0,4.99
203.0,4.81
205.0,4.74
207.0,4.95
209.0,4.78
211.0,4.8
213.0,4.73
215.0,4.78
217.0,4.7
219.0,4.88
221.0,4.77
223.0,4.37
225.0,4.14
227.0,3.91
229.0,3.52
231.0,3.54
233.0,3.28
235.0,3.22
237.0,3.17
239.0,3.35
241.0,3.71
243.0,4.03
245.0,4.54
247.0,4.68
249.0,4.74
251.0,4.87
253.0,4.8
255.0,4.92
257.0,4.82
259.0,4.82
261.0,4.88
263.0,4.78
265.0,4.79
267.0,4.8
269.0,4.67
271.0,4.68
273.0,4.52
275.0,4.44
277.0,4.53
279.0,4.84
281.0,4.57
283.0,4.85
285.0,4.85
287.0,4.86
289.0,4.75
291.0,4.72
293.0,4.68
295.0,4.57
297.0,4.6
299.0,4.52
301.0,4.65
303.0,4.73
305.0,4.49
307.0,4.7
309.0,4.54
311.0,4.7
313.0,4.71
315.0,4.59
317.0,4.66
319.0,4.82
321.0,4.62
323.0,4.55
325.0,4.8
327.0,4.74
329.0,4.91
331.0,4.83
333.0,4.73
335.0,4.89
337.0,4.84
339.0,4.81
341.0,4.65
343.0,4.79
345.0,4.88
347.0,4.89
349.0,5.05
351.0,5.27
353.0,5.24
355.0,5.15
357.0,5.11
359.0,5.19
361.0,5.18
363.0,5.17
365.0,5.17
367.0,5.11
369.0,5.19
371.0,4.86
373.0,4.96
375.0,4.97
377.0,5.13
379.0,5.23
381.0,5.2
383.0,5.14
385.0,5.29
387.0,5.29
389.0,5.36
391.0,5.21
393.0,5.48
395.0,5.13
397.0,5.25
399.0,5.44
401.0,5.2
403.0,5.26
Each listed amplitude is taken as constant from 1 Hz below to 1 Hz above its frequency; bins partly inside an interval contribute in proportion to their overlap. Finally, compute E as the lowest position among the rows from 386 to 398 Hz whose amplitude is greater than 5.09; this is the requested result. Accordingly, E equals 387.0 Hz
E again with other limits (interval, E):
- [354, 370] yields 355.0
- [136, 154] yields 137.0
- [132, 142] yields 133.0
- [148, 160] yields 149.0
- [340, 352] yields 351.0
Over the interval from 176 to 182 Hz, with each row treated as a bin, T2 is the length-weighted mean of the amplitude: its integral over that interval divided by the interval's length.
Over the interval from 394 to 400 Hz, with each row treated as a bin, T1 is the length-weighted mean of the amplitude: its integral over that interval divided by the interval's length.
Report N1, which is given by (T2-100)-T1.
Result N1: -100.3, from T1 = 5.27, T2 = 4.95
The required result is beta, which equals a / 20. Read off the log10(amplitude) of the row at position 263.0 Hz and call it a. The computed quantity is 0.0340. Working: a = 0.68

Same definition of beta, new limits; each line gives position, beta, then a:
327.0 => 0.0338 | 0.68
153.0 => 0.0352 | 0.70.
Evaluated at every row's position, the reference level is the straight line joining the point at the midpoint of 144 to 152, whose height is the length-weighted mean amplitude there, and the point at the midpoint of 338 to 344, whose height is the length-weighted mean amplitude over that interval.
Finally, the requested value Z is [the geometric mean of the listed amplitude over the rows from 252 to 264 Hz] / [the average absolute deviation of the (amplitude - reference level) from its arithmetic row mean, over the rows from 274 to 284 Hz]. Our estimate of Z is 29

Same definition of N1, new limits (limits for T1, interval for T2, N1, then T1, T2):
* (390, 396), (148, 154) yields -100.0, 5.27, 5.24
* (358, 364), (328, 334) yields -100.4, 5.18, 4.82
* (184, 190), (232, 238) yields -101.6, 4.84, 3.22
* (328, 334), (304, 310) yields -100.2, 4.82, 4.58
